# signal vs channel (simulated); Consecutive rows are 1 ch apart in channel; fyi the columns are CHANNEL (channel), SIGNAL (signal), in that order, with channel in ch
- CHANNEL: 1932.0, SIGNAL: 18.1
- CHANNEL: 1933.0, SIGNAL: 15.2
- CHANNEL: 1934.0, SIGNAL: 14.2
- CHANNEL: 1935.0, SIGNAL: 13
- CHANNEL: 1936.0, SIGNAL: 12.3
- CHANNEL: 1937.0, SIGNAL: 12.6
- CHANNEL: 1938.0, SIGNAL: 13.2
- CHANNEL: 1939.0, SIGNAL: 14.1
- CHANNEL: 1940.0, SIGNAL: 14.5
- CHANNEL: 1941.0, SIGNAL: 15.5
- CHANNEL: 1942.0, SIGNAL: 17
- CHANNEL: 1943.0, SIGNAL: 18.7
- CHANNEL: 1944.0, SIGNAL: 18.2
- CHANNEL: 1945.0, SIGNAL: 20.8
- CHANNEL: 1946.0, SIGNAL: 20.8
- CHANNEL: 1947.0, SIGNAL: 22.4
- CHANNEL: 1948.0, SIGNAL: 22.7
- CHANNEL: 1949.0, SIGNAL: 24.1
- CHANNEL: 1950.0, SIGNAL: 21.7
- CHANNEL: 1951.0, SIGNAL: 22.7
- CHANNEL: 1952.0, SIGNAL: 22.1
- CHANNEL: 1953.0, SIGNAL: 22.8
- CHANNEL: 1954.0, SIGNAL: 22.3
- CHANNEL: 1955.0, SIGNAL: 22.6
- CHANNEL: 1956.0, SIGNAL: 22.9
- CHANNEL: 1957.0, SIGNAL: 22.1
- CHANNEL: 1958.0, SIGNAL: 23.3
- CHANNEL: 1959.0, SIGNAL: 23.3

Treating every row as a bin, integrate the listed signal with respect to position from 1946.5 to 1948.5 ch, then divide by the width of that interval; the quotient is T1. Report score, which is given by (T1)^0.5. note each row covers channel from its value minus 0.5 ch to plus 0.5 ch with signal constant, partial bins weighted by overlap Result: 4.75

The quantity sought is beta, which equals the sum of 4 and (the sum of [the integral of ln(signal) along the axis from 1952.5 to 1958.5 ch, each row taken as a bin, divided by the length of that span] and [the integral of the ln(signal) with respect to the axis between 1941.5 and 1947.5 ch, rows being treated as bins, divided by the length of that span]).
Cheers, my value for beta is 10.1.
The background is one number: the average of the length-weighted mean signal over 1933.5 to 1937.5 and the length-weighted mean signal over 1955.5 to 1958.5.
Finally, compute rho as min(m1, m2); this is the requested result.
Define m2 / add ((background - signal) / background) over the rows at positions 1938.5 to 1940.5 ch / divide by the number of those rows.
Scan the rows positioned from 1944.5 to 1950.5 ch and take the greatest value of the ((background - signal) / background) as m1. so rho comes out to -0.162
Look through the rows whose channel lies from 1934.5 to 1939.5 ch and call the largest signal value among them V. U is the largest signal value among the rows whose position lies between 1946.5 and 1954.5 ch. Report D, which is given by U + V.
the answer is 38.2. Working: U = 24.1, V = 14.1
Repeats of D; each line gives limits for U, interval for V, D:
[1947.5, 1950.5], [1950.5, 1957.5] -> 47.0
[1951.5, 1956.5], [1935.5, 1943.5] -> 41.6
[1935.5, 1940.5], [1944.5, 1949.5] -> 38.6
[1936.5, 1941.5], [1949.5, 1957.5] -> 38.4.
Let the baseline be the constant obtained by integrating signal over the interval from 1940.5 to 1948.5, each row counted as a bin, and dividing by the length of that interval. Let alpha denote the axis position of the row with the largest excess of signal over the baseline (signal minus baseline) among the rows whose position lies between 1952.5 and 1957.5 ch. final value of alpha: 1956.0 ch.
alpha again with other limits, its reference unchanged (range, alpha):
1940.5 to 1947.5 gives 1947.0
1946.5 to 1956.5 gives 1949.0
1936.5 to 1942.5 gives 1942.0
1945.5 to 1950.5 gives 1949.0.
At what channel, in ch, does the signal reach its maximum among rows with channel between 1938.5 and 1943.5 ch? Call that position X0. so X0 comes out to 1943.0 ch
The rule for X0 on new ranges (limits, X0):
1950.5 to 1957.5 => 1956.0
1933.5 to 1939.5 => 1934.0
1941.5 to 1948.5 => 1948.0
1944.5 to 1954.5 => 1949.0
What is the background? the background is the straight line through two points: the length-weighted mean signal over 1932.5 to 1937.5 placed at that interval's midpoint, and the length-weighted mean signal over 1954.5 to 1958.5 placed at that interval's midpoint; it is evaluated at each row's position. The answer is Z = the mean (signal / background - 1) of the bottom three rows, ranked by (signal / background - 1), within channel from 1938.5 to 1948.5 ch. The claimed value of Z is -0.06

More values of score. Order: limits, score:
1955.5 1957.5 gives 4.74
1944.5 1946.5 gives 4.56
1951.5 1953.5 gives 4.74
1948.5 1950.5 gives 4.79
